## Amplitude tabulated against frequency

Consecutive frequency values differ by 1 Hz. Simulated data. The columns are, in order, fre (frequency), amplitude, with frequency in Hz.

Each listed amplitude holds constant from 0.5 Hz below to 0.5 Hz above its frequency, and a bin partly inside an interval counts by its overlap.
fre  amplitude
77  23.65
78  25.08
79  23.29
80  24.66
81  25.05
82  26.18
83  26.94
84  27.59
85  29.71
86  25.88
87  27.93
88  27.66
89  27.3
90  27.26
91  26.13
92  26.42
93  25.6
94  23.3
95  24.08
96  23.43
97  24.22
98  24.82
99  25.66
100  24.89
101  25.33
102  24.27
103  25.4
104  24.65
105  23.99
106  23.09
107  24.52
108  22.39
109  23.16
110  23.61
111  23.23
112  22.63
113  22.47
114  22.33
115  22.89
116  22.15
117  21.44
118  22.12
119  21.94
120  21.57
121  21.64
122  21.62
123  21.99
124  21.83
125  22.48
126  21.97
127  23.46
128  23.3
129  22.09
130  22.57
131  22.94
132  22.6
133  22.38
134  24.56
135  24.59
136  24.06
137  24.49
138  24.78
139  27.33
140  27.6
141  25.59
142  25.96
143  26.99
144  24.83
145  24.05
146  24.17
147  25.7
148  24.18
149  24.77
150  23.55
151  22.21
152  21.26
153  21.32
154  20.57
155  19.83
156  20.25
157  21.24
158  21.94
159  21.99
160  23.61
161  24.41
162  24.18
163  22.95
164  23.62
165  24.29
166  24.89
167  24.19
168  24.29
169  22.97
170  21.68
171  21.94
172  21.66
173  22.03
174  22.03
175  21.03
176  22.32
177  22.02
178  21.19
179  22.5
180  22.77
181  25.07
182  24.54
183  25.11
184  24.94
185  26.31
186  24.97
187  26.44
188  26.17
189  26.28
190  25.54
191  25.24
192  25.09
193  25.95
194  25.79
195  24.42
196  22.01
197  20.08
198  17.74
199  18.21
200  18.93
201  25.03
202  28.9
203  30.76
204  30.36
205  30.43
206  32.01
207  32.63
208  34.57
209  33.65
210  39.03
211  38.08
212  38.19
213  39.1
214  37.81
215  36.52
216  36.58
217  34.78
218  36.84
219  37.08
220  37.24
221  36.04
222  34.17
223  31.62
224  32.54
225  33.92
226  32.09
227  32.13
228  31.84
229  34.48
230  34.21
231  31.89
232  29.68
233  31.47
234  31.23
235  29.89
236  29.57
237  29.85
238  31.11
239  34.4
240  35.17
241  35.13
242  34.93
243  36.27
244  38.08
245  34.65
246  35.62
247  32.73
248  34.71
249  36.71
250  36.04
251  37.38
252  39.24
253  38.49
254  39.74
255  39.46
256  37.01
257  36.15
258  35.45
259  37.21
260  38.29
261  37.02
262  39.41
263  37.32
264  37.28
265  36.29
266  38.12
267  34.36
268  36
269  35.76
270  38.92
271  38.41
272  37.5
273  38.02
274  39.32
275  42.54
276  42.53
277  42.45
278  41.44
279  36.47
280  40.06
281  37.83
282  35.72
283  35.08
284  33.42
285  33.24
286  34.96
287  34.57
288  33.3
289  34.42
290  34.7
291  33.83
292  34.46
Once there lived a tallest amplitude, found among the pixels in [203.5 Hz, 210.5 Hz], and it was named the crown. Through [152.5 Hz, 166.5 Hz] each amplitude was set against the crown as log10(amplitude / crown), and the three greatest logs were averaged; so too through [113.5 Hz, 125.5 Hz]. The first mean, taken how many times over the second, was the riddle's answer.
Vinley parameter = 0.85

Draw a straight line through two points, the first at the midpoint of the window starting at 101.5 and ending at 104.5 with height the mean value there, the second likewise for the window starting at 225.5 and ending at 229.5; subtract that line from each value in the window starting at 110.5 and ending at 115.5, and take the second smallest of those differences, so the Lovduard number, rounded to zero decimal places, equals -3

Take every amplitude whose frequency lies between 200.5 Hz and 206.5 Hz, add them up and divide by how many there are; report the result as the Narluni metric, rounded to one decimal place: 29.6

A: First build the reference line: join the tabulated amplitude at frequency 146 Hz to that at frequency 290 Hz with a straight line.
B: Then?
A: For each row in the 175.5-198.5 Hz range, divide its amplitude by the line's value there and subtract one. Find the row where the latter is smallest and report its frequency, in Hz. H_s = 198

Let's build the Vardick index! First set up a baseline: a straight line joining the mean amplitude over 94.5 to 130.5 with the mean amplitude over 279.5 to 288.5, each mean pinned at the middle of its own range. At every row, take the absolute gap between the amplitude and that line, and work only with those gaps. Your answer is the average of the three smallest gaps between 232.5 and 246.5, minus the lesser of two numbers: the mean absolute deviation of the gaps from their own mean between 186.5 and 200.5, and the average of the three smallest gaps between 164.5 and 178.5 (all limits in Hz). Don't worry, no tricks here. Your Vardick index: -1.9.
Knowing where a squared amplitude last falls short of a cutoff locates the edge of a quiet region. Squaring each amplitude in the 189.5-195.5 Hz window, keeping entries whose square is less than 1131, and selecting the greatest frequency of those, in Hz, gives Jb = 195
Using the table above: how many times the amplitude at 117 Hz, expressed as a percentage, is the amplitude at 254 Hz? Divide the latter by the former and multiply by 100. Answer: 185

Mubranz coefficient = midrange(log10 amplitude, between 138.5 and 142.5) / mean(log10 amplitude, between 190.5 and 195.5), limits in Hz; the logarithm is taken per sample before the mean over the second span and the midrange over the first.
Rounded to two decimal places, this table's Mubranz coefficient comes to 1.02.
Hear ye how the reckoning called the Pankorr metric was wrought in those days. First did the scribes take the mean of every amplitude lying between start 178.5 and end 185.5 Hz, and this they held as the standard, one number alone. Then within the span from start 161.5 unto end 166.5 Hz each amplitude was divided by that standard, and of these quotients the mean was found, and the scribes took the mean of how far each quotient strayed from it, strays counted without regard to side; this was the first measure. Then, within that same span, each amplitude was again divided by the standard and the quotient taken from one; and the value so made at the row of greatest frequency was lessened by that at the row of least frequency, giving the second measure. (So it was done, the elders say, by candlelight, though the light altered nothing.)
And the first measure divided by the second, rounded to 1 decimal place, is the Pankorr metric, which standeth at -0.8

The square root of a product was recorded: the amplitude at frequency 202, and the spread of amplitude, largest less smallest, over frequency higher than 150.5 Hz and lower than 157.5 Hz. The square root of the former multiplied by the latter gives 8.3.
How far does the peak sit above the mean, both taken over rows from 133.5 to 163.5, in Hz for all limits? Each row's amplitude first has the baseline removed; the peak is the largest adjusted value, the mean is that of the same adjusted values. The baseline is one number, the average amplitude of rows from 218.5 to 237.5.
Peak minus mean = 3.8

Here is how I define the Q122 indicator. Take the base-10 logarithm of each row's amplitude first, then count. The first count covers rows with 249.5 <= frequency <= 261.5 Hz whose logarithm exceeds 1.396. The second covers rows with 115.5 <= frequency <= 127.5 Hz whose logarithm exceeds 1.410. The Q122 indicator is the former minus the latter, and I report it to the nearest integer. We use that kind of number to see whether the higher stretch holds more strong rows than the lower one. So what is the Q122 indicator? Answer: 12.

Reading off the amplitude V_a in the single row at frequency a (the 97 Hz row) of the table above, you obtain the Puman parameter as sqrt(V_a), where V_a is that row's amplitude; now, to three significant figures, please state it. 4.92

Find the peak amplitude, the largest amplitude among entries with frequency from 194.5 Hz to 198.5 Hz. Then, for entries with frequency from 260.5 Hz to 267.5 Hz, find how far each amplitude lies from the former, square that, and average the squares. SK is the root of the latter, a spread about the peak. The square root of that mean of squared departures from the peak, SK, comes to 13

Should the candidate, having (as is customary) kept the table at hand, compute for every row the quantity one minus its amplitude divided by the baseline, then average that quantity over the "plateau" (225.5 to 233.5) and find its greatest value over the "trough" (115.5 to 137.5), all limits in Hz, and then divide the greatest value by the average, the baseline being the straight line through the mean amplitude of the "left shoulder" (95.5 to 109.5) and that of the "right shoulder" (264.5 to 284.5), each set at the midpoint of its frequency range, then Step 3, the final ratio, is 2.6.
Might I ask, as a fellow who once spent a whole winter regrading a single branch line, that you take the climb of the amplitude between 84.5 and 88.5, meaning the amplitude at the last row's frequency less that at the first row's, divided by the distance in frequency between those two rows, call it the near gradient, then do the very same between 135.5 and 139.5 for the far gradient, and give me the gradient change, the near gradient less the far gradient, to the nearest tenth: -1.8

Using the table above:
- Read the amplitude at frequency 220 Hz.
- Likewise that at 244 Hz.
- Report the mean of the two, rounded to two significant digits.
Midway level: 38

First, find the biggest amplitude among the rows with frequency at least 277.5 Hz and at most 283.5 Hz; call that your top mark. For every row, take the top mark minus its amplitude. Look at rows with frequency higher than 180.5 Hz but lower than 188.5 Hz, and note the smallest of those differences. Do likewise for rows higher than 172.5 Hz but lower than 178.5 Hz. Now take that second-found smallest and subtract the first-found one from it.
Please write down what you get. 4.1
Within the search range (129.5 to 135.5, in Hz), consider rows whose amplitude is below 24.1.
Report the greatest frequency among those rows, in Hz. 133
